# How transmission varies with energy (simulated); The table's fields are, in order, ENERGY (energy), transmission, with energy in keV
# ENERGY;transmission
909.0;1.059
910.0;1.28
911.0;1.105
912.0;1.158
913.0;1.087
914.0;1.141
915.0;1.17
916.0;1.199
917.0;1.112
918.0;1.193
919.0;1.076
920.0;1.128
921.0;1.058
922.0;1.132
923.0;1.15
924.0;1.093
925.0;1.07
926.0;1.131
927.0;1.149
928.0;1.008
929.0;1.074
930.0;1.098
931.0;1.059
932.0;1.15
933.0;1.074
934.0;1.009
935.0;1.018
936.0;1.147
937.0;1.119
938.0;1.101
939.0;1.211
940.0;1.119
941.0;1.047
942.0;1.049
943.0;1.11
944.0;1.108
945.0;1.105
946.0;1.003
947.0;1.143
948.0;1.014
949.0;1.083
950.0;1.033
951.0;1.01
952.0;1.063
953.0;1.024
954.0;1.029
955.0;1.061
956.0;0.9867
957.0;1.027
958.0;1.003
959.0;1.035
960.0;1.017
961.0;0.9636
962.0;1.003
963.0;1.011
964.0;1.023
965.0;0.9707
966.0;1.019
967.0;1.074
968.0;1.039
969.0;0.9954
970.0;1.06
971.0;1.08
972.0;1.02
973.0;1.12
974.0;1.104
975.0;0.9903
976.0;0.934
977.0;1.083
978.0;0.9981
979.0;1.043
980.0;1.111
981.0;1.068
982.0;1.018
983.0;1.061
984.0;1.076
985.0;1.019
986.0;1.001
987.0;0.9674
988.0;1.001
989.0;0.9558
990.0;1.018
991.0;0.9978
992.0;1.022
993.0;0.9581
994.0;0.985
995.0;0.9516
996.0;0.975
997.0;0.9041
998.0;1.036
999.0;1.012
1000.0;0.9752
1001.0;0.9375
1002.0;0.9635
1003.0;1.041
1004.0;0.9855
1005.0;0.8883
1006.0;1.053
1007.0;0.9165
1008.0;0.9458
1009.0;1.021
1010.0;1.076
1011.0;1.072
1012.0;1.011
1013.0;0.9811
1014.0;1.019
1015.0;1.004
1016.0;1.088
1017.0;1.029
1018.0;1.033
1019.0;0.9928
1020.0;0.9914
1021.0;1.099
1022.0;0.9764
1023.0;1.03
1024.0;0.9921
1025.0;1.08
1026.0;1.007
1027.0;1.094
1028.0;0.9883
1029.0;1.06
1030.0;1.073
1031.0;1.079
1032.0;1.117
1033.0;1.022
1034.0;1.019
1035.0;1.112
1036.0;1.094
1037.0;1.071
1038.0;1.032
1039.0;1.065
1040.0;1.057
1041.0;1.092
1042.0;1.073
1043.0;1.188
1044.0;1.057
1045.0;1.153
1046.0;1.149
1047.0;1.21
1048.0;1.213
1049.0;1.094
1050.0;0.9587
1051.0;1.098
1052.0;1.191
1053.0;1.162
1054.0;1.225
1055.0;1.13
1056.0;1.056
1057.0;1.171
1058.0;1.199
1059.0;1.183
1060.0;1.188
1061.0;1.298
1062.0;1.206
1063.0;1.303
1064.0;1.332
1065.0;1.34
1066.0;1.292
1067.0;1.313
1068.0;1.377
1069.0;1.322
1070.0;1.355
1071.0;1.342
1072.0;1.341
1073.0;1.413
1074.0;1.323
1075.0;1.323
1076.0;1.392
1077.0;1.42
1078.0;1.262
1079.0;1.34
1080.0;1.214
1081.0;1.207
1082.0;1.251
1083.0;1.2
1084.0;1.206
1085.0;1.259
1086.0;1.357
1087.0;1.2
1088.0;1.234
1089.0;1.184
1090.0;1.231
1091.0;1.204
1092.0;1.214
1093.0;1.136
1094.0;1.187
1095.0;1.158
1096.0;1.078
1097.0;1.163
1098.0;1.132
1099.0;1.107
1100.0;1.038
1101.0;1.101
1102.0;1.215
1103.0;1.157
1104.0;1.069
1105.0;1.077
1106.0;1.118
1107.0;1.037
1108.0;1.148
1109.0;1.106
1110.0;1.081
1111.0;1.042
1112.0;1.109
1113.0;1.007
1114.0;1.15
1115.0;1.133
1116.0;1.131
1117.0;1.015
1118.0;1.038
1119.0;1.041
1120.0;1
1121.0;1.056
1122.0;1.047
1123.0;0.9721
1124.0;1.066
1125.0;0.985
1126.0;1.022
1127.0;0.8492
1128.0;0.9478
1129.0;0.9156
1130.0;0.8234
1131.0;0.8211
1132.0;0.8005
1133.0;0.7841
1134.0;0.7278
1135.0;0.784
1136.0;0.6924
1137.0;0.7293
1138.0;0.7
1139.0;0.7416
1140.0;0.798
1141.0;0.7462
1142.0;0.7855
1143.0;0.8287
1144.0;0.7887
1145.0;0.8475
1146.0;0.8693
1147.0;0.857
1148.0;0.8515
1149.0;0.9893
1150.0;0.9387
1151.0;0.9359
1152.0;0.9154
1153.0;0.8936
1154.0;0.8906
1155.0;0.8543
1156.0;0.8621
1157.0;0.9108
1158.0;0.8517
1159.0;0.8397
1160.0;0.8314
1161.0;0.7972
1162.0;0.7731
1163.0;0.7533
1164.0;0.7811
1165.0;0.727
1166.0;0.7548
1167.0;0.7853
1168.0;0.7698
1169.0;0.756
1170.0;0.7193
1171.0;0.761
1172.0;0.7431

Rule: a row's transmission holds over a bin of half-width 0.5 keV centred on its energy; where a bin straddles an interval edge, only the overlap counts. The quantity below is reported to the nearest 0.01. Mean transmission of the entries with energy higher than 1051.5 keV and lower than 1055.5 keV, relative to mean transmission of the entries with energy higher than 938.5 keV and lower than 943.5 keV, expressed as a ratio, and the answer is 1.06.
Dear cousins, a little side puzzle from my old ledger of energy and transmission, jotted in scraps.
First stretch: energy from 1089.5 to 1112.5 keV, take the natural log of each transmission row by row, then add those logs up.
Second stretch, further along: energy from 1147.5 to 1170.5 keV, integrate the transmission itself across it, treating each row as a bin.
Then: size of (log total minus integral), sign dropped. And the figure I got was 16.5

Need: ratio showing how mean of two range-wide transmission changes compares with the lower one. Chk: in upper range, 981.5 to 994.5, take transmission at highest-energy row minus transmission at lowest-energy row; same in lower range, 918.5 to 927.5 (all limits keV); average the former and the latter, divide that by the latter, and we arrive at 0.27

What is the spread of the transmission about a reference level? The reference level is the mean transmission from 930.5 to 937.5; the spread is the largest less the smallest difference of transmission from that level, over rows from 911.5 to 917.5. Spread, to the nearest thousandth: 0.112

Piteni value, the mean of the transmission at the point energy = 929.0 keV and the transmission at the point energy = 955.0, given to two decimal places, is 1.07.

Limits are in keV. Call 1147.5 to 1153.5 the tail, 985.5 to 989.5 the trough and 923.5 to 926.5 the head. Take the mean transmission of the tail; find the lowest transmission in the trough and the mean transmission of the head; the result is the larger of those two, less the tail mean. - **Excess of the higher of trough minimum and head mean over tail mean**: 0.18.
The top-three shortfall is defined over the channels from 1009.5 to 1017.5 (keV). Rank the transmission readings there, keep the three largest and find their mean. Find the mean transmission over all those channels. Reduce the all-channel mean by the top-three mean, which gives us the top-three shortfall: -0.044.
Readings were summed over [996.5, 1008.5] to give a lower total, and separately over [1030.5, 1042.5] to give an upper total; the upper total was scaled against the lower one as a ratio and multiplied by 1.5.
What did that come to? 1.65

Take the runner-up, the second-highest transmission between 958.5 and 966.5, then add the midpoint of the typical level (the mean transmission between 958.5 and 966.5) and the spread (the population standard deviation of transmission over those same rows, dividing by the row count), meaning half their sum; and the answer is 1.54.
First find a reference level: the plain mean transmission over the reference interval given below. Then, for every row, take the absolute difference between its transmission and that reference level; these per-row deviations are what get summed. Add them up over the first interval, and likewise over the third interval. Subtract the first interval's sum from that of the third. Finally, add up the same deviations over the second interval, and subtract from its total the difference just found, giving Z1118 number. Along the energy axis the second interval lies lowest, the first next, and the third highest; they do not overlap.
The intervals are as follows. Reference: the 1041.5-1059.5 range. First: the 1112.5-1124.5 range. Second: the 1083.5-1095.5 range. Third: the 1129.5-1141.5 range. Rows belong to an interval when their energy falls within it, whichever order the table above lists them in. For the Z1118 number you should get -2.6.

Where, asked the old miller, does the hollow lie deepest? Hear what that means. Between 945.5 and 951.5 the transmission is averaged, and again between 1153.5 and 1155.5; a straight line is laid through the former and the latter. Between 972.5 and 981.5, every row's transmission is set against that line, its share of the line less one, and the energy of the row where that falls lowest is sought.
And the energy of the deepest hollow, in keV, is 976.0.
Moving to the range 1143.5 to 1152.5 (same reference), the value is 1144.0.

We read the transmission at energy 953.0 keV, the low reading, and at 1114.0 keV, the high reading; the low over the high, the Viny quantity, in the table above 0.89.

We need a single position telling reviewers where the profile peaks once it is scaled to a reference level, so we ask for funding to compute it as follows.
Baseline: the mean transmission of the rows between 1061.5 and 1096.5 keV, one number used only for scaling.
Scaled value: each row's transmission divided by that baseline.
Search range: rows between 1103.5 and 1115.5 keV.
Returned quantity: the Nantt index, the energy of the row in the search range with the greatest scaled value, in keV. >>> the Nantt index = 1114.0 keV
